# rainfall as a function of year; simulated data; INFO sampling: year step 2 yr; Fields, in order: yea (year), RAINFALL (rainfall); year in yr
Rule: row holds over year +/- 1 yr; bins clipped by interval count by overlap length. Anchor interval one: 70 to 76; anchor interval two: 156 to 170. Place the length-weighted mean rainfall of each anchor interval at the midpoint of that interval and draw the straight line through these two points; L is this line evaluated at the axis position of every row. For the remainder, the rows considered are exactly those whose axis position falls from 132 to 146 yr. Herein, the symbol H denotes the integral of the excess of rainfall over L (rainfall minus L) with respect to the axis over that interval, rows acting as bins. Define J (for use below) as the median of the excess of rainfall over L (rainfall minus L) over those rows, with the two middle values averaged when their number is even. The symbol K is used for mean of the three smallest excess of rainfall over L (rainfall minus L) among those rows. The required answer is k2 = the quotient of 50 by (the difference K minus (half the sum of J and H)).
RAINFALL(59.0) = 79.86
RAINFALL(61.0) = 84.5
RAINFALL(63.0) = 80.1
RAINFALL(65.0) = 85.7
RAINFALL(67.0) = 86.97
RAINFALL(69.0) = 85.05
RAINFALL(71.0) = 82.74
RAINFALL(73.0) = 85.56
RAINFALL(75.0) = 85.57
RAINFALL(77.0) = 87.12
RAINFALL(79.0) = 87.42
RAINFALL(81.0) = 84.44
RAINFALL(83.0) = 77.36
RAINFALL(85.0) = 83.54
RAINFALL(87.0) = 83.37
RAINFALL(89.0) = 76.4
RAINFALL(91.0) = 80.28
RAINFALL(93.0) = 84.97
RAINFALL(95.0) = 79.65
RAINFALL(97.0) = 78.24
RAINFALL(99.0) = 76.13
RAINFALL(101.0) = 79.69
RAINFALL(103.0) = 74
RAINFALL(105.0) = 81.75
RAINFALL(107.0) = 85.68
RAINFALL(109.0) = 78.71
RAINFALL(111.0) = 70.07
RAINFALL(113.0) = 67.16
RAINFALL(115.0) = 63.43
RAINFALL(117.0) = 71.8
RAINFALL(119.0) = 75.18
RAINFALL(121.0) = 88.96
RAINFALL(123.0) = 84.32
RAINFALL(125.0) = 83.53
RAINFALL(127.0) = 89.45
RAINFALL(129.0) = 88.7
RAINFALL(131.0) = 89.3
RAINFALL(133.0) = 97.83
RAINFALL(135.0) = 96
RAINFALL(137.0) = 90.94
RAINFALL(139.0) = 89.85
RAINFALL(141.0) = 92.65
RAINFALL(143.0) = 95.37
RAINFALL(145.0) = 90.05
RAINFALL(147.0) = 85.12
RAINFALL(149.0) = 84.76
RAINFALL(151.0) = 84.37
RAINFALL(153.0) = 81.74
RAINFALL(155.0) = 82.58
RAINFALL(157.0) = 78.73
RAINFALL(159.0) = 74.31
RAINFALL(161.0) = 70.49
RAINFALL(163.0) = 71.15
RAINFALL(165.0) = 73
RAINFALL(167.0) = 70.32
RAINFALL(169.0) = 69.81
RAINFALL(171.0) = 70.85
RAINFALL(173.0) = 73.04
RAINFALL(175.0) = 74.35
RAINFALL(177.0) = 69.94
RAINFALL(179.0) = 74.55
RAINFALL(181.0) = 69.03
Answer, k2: 0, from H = 245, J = 17.2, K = 15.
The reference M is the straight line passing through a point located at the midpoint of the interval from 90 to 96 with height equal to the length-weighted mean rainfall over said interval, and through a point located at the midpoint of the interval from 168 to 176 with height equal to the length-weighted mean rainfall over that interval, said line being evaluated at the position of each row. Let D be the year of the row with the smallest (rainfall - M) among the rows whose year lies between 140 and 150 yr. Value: 149.0 yr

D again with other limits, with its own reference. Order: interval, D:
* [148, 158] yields 157.0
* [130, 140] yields 131.0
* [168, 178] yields 169.0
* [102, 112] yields 111.0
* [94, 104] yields 103.0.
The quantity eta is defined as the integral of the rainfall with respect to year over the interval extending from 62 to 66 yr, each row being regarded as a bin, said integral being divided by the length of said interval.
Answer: 83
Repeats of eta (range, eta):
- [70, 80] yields 86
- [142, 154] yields 87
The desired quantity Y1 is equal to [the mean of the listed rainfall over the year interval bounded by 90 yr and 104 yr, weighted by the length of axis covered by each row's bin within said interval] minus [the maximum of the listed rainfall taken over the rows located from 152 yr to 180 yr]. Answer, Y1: -4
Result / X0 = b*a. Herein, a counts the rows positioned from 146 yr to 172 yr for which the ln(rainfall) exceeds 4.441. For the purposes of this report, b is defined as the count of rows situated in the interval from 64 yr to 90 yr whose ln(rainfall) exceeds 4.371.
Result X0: 11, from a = 1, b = 11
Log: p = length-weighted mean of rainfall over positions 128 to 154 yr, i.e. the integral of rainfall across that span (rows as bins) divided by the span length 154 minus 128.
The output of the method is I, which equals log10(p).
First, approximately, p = 89.7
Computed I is 1.95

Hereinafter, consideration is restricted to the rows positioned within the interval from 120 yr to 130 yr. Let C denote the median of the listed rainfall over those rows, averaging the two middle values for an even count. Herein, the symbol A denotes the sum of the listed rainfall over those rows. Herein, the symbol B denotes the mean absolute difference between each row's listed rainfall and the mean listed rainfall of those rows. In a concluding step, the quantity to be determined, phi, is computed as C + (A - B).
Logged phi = 521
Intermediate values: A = 435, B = 2.5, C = 89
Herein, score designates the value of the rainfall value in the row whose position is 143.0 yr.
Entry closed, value 95.37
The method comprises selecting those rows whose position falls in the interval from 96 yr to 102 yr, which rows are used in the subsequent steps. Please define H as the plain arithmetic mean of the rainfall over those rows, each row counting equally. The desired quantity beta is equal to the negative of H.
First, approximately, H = 78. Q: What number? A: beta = -78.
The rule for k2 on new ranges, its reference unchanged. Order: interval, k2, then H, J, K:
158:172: 11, -12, -1.4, -2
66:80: -5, 16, 1.2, 0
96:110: 9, -20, -1.2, -5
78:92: 15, -17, 0.5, -5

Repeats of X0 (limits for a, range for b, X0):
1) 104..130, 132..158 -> 48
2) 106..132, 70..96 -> 55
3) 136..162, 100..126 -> 36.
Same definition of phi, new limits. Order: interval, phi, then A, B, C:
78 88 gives 497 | 416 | 2.3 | 84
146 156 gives 502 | 419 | 1.2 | 84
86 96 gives 482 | 405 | 2.6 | 80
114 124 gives 451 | 384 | 7.9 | 75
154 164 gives 447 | 377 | 4.2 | 74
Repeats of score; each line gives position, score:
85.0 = 83.54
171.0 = 70.85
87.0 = 83.37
